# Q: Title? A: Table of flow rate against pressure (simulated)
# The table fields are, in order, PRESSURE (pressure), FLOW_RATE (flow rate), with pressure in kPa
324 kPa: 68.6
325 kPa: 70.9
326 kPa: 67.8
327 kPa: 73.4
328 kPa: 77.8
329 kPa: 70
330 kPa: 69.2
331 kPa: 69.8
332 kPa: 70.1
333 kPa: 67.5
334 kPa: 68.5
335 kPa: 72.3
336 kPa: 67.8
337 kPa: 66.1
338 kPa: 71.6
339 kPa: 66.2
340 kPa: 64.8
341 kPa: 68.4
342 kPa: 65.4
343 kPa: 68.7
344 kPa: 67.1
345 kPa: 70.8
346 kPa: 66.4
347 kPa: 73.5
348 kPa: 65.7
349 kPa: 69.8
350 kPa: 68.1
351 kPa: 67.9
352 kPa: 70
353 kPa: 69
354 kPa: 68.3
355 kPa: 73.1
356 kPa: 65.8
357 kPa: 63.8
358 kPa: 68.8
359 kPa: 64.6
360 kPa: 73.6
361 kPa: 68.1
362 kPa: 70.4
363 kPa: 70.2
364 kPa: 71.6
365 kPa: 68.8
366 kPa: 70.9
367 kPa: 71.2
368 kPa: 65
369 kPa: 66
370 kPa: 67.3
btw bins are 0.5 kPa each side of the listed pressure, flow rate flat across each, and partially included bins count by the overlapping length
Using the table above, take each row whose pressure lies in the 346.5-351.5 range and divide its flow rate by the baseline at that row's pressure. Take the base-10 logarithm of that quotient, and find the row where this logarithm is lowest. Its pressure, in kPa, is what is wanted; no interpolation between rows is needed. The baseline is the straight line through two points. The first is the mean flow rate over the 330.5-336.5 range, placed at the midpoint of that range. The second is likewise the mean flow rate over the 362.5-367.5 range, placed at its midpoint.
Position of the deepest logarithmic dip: 348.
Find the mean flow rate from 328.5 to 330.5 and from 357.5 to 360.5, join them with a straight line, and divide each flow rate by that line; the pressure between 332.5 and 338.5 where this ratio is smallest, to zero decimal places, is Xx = 337 kPa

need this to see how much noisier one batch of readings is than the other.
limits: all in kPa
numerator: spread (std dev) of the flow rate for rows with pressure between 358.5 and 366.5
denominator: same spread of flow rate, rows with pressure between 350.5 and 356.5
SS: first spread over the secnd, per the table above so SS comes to 1.1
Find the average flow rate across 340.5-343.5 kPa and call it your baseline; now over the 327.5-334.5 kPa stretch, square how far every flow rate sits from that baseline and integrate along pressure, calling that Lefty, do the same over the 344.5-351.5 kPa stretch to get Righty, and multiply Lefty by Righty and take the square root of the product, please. 86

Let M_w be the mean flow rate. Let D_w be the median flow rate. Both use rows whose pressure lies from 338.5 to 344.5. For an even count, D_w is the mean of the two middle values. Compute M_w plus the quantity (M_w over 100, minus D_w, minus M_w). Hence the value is -66.0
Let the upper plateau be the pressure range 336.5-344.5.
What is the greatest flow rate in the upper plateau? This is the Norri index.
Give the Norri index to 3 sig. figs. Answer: 71.6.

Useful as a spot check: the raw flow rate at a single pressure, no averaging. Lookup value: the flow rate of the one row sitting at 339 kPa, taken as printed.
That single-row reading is 66.2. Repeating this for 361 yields 68.1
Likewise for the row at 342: 65.4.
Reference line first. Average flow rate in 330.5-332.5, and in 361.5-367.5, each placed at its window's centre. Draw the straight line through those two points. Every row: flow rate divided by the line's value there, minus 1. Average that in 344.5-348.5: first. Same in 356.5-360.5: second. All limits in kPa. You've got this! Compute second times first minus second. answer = 0.039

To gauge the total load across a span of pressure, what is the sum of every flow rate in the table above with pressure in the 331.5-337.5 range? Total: 412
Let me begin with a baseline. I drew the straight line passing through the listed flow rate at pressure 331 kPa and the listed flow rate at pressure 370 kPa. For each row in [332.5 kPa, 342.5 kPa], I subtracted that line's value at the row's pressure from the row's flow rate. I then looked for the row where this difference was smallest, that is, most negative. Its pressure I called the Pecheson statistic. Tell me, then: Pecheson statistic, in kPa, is 340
